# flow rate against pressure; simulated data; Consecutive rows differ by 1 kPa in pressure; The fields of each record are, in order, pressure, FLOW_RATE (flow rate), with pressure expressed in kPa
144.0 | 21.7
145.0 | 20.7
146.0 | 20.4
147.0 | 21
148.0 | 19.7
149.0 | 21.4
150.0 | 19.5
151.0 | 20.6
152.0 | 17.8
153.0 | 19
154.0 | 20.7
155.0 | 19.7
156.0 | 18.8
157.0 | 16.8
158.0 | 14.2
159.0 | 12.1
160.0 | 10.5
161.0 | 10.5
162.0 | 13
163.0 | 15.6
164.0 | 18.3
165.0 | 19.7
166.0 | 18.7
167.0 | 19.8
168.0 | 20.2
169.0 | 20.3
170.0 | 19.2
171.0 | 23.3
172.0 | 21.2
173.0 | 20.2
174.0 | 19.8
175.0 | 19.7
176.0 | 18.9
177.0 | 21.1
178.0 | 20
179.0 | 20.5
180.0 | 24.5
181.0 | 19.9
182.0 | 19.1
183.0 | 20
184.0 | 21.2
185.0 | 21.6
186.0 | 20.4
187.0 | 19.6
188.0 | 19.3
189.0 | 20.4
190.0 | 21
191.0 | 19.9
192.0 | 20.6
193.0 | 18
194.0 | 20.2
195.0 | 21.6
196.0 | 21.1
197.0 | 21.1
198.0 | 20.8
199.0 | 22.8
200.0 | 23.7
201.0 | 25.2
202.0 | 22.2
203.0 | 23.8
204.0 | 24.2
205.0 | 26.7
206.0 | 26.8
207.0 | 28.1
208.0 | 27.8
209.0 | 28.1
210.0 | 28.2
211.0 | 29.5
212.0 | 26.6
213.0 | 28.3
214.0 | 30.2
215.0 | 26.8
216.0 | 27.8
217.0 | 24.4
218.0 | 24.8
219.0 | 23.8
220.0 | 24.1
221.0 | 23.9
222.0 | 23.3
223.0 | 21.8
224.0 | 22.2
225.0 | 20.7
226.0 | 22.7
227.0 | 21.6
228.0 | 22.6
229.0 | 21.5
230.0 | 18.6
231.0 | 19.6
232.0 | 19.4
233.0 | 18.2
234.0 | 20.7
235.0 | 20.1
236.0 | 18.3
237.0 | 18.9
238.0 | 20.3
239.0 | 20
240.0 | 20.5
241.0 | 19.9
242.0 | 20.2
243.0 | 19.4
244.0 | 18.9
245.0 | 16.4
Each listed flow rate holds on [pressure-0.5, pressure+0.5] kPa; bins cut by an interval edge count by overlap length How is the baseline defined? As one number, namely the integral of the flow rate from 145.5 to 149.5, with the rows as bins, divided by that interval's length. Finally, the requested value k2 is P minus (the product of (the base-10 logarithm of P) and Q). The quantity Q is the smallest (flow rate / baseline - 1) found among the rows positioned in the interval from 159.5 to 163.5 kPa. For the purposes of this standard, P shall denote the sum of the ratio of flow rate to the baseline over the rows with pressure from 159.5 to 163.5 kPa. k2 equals 3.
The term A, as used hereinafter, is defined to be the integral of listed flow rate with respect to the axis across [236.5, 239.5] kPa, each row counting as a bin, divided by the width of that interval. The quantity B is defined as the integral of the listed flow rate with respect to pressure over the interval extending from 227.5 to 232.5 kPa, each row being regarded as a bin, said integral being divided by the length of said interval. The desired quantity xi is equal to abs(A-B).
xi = 1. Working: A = 20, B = 20.3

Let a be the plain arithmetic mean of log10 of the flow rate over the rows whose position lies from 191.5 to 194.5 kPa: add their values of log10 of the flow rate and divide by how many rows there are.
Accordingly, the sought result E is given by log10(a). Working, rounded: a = 1.29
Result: 0.111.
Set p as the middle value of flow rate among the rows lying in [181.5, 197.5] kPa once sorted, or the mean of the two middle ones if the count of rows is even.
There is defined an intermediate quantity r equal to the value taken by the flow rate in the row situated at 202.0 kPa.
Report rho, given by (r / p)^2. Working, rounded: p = 20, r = 22.2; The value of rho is 1.2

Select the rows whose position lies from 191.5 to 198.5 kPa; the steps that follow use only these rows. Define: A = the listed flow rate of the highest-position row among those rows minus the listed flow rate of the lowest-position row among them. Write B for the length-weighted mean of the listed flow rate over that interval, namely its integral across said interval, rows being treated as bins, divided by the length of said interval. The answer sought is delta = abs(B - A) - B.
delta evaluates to -0.2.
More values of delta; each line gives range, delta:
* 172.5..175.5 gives 0.5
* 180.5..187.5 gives 0.3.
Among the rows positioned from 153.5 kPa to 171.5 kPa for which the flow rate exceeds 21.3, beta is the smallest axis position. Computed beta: 171.0 kPa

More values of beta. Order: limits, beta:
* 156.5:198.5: 171.0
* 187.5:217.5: 195.0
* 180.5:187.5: 185.0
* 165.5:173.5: 171.0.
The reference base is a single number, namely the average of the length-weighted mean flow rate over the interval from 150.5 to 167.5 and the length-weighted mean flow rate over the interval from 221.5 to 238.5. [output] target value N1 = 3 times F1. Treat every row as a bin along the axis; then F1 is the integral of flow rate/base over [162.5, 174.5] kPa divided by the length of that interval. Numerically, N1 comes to 3.16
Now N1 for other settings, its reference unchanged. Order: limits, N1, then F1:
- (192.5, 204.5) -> 3.54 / 1.18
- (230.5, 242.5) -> 3.15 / 1.05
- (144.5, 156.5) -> 3.20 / 1.07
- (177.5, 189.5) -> 3.29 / 1.10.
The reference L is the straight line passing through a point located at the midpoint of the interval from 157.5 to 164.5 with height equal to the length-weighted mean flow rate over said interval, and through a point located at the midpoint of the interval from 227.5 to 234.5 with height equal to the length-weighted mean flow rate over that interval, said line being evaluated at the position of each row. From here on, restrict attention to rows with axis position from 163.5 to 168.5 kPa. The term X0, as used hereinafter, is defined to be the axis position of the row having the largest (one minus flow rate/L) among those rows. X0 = 164.0 kPa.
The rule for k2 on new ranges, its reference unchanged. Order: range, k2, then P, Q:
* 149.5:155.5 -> 6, 5.7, -0.14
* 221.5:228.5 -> 8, 7.5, 0.00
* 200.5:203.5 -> 3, 3.5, 0.08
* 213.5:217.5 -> 5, 5.3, 0.18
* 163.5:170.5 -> 7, 6.6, -0.11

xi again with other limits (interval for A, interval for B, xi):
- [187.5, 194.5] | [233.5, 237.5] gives 0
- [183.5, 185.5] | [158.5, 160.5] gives 10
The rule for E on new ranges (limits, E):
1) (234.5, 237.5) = 0.107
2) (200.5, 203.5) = 0.138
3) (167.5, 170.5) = 0.114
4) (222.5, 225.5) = 0.125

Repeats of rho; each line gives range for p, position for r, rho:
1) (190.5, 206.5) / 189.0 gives 0.9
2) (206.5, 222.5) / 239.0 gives 0.5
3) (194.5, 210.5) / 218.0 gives 1.1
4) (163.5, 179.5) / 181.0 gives 1.0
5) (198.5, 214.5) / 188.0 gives 0.5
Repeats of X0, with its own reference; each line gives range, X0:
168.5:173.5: 170.0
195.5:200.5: 198.0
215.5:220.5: 219.0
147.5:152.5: 152.0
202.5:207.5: 203.0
